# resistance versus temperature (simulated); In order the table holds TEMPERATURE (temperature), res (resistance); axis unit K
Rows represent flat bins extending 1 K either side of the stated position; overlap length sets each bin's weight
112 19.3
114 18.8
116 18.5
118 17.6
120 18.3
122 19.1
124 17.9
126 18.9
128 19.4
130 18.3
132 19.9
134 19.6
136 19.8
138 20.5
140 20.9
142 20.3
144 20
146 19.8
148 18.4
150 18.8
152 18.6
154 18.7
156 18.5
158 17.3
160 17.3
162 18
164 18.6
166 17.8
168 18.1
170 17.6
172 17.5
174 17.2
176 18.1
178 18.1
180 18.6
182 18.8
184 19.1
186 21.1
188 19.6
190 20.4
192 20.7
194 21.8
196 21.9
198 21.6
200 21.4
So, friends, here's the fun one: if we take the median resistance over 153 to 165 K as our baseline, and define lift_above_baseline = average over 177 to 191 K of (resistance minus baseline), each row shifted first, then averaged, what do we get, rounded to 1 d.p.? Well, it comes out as 1.1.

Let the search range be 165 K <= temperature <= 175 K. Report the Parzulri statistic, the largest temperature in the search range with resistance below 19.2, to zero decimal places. 174 K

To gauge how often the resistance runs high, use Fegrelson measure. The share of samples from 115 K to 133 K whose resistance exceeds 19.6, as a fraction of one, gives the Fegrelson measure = 0.11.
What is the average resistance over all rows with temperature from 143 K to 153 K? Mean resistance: 19.1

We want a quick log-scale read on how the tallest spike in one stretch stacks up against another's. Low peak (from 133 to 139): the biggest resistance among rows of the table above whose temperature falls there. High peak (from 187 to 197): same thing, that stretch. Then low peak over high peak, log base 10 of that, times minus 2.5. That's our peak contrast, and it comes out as 0.07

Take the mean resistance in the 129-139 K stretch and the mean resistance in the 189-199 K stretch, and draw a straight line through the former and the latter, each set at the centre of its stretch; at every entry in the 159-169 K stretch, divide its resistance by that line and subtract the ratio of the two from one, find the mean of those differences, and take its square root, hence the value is 0.35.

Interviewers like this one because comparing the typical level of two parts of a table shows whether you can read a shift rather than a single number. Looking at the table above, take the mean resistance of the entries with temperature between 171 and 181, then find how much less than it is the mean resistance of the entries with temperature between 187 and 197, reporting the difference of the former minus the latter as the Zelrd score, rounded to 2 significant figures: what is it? -3.0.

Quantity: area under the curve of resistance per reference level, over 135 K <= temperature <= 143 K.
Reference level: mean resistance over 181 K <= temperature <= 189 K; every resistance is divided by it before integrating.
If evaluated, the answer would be 8.3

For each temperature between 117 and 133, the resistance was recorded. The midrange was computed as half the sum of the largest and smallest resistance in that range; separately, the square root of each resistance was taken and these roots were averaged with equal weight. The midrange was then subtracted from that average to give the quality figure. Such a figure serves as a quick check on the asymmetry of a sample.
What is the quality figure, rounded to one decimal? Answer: -14.4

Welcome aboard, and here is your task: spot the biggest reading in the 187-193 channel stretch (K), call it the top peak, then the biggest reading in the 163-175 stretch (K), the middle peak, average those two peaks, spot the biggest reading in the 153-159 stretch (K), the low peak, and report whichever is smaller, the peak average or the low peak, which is 18.7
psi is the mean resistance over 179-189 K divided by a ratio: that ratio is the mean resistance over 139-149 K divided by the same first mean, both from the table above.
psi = 19.0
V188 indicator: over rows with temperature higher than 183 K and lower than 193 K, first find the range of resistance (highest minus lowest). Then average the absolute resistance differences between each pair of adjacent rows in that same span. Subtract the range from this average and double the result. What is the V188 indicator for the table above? -1.7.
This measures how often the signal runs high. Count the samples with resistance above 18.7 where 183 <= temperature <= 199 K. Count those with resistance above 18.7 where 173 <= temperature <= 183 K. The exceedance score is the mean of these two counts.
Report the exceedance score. 4.5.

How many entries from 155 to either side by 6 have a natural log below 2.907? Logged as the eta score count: 2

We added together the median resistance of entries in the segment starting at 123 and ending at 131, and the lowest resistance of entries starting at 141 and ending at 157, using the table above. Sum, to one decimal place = 37.0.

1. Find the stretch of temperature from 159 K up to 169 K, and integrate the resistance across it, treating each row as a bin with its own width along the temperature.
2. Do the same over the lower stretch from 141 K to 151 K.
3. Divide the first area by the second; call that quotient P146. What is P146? 0.92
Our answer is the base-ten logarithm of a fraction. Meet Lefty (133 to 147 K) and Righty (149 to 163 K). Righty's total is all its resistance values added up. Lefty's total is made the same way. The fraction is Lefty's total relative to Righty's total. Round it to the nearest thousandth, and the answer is 0.044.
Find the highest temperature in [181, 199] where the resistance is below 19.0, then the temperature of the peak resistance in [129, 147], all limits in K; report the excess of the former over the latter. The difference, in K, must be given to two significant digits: 42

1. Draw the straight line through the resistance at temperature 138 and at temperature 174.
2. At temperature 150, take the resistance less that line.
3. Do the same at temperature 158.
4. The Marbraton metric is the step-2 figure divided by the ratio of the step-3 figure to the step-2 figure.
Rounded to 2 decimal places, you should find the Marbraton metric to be -0.26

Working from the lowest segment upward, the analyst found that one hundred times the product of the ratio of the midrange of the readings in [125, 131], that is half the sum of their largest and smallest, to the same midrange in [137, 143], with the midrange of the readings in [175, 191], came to 1793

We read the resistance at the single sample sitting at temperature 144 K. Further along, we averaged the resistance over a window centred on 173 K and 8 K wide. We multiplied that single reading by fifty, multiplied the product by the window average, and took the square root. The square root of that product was 133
